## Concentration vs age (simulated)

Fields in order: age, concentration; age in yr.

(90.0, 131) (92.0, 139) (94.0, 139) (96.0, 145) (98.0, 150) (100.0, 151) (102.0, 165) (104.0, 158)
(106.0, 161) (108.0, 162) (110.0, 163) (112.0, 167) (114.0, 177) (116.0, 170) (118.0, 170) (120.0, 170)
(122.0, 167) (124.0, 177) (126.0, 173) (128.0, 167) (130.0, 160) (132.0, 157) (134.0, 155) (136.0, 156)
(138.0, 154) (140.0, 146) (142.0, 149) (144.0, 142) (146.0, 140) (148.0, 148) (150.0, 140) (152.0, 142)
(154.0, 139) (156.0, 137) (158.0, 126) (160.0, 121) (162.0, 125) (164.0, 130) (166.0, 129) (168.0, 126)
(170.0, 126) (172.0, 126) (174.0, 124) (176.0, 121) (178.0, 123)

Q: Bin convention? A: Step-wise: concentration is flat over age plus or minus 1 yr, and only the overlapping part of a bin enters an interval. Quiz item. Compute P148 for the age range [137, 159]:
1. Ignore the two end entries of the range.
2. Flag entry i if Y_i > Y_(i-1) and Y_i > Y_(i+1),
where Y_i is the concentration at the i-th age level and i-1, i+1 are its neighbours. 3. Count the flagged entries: 3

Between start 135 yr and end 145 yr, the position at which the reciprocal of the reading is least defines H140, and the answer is 136.0 yr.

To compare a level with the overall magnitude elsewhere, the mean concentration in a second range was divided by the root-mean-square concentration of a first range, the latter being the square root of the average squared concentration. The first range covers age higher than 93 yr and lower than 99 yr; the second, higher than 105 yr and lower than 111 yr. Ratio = 1.12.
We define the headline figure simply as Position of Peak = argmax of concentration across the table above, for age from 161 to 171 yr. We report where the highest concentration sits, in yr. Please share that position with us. 164.0 yr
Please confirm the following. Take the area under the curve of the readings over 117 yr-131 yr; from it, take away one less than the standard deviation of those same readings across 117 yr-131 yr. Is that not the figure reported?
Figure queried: 2364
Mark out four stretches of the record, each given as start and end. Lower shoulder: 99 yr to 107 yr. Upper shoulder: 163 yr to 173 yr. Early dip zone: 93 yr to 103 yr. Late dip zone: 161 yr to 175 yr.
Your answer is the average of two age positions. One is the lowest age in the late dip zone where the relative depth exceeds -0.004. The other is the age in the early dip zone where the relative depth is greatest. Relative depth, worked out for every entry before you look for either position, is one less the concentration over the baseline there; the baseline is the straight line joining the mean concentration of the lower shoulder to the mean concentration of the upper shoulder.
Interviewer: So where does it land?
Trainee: 128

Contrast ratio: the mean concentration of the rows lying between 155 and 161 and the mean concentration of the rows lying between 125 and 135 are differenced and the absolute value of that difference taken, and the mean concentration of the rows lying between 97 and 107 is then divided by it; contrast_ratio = 4.6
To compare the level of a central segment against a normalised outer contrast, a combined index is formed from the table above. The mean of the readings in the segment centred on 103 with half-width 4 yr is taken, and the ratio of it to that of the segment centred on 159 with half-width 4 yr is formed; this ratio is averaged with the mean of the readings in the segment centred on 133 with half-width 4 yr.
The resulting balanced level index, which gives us 79.1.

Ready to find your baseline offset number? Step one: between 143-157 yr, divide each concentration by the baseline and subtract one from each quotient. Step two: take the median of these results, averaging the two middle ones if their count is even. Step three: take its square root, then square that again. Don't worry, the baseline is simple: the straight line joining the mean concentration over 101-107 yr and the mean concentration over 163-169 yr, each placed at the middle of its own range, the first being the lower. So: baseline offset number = 0.03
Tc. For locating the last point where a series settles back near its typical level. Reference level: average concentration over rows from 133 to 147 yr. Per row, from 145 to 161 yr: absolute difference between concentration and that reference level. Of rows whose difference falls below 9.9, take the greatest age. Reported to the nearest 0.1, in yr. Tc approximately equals 154.0 yr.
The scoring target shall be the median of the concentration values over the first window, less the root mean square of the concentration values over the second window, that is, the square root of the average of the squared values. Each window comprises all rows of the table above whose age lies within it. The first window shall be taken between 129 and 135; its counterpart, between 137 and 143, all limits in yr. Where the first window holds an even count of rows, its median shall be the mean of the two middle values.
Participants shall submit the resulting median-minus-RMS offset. 7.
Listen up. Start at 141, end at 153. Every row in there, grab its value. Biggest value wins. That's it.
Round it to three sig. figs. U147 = 149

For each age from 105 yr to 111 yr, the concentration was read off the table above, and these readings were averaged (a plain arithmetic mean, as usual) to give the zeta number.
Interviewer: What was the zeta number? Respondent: 162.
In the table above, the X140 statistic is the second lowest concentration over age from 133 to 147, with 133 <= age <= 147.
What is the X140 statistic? 142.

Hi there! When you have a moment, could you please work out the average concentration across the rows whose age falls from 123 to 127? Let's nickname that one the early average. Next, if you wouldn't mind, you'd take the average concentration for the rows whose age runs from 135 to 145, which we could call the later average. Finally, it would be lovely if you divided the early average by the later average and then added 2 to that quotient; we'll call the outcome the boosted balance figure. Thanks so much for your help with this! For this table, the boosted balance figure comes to 3.17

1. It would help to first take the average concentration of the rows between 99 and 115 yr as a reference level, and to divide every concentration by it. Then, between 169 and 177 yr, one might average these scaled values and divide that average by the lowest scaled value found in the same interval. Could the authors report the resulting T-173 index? 1.03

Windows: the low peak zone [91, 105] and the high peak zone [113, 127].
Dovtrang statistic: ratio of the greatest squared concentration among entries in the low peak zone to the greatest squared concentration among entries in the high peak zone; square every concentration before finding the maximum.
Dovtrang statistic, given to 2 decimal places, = 0.87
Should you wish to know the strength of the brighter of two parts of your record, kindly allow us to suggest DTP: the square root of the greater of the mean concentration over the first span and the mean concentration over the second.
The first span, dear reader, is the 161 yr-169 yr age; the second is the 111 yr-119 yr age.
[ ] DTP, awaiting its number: 13.1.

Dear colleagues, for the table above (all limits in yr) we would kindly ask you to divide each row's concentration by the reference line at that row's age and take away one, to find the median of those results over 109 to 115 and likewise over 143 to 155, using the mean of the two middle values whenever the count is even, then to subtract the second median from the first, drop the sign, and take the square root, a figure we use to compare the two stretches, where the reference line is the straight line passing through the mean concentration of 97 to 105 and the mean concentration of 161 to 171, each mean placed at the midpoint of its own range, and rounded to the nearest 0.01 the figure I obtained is 0.24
